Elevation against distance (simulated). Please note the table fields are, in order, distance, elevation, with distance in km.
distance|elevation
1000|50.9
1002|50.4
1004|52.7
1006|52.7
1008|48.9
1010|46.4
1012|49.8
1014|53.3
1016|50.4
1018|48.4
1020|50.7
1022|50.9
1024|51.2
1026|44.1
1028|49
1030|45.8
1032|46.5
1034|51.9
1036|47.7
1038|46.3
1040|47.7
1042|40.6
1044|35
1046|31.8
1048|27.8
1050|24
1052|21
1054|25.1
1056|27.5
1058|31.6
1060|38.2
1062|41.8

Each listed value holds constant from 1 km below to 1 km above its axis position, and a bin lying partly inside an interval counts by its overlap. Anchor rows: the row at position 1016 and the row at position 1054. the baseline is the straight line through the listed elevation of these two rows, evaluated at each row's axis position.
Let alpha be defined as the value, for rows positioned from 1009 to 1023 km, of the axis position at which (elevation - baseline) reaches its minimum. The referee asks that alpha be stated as 1010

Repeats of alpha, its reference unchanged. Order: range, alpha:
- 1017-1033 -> 1018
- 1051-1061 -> 1052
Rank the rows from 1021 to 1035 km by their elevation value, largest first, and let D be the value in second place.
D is 51.2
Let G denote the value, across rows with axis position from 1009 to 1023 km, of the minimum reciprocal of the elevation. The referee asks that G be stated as 0.0188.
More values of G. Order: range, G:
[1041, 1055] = 0.0246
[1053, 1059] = 0.0316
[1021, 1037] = 0.0193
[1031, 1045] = 0.0193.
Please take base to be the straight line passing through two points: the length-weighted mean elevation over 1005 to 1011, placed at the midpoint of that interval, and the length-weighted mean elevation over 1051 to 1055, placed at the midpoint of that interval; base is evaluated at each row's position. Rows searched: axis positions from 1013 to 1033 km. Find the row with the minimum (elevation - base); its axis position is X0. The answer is 1018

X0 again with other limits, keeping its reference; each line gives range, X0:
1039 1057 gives 1052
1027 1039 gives 1030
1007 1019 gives 1010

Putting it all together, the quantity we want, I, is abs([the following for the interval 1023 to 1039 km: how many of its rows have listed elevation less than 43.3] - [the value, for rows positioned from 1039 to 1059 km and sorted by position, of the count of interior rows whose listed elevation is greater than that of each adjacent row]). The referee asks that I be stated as 0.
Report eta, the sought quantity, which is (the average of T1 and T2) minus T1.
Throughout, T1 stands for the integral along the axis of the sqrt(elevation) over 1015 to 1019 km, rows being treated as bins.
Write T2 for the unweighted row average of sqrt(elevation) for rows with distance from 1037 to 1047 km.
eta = -11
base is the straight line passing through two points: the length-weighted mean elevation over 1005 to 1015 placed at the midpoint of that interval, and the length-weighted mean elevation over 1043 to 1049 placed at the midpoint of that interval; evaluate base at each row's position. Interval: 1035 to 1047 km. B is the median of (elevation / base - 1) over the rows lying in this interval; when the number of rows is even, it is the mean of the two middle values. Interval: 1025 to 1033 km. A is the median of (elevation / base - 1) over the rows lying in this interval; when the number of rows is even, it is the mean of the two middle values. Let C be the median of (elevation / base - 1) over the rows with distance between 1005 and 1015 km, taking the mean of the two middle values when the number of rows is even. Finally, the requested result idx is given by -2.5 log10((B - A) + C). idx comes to 2.7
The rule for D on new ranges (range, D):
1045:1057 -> 27.8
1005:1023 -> 52.7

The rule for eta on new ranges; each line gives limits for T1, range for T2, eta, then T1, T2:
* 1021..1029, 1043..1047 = -25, 56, 5.8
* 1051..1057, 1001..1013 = -11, 30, 7.1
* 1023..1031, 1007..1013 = -24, 55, 7.0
